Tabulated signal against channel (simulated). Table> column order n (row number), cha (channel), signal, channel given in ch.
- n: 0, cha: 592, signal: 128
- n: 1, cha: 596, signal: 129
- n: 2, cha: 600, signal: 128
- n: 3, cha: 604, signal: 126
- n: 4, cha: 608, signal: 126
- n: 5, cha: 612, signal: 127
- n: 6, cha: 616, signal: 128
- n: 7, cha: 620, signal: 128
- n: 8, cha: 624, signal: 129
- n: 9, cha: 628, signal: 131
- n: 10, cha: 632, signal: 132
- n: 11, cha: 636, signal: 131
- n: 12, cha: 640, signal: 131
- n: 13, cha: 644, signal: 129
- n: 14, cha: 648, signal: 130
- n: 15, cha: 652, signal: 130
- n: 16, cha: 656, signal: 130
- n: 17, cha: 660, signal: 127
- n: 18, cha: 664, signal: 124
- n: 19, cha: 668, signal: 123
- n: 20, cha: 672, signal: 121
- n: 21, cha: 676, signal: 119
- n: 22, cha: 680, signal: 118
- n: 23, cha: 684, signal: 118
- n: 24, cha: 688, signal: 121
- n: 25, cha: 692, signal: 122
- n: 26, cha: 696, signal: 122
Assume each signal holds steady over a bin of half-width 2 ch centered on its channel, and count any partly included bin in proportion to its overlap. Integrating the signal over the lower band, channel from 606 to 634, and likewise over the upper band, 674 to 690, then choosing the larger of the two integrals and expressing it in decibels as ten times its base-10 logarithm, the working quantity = 35.6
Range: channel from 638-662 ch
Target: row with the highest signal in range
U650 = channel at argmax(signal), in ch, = 640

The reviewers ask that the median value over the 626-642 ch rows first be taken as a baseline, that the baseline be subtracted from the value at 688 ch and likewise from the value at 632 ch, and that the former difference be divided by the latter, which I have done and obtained -10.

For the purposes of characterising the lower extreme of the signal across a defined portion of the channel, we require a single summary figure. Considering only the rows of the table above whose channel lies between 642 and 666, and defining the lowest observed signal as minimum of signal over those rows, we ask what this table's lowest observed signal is 124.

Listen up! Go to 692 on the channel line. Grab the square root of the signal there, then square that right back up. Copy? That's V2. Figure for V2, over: 122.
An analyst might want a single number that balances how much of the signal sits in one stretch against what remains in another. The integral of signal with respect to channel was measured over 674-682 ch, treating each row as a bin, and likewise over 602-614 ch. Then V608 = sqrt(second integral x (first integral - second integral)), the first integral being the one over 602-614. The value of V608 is 734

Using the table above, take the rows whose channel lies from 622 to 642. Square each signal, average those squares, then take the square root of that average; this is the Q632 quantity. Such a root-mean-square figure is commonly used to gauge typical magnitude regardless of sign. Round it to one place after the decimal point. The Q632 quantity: 130.8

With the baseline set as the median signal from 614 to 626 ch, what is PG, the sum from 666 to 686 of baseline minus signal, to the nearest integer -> 41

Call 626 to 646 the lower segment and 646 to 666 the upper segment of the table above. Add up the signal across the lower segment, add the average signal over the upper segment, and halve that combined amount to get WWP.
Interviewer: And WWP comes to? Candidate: 391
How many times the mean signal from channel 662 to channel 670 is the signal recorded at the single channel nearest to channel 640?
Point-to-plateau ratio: 1.06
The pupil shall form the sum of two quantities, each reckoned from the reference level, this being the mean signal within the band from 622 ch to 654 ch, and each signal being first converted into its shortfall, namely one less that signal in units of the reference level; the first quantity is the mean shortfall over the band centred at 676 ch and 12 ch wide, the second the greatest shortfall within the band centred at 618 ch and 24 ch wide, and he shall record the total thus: 0.12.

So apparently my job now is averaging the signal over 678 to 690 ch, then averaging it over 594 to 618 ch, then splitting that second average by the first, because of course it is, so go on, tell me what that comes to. 1.07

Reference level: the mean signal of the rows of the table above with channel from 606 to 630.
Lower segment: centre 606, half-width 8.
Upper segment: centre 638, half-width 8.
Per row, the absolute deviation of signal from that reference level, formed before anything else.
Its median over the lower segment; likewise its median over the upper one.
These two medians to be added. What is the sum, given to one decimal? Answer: 4.5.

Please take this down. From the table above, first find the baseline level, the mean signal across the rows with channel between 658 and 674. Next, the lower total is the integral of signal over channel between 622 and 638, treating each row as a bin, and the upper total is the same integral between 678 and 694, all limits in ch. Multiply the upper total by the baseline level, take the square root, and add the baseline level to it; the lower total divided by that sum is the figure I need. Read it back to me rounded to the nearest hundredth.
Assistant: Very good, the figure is 3.43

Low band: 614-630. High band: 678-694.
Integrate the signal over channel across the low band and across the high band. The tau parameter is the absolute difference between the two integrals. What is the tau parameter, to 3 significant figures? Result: 148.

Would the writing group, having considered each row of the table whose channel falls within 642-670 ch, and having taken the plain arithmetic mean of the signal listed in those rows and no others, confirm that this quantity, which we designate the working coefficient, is 128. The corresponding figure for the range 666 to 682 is 120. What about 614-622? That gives 128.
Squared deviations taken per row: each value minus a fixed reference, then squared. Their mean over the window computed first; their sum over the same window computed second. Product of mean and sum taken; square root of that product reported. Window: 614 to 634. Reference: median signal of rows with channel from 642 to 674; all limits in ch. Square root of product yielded 12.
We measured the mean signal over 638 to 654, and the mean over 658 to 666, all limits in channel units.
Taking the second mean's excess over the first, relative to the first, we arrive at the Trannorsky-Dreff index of -0.03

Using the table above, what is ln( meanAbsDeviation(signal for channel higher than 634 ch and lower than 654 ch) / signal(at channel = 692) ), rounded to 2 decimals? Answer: -5.25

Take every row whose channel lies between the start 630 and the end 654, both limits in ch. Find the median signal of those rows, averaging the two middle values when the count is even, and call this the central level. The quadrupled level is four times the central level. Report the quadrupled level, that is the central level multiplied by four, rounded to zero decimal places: 522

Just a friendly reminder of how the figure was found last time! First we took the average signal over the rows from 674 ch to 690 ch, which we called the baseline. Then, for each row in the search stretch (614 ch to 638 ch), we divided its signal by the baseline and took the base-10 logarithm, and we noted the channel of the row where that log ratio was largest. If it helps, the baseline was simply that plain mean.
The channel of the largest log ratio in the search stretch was 632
